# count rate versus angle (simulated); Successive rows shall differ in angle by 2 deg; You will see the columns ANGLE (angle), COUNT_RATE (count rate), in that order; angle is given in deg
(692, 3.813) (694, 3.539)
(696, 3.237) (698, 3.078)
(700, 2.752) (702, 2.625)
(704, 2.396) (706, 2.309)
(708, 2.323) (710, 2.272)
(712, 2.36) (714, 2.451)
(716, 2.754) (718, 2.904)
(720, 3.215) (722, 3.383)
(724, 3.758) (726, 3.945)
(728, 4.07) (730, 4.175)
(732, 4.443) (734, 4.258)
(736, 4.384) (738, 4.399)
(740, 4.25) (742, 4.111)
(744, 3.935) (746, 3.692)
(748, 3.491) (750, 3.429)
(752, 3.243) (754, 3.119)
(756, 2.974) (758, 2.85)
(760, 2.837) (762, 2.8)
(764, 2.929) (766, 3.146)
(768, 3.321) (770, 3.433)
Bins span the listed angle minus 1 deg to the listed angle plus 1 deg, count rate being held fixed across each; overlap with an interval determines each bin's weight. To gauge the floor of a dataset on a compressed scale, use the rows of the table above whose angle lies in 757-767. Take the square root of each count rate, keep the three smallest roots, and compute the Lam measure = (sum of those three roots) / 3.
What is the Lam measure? 1.68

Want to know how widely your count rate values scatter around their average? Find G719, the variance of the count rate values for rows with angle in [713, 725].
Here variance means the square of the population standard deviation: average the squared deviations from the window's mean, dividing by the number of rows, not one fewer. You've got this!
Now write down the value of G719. 0.18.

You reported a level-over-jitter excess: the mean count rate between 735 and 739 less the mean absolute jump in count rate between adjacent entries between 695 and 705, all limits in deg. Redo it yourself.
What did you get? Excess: 4.2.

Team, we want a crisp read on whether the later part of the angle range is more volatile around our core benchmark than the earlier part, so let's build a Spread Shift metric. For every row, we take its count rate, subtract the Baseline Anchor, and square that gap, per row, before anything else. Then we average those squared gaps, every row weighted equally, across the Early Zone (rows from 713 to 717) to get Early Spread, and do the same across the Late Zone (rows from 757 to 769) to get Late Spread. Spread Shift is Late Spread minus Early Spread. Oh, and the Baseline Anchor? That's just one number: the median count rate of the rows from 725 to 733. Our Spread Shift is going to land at -1.0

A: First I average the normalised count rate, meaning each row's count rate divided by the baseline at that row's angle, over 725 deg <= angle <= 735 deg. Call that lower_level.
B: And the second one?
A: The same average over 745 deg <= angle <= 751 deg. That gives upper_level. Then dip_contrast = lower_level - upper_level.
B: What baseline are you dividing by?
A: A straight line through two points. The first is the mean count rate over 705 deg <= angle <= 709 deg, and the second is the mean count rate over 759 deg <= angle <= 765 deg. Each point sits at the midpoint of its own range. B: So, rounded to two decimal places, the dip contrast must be 0.34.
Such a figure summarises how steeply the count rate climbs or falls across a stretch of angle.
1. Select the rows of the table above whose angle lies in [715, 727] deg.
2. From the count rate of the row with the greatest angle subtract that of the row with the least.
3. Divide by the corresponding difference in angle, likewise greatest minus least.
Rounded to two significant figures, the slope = 0.12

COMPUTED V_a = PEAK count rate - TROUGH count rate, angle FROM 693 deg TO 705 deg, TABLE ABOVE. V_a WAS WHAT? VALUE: 1.1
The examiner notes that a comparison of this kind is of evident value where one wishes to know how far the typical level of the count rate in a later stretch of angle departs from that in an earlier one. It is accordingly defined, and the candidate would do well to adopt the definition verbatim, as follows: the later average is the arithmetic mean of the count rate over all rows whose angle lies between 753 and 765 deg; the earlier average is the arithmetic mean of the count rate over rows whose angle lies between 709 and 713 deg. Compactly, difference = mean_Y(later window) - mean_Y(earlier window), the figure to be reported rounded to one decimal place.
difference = 0.6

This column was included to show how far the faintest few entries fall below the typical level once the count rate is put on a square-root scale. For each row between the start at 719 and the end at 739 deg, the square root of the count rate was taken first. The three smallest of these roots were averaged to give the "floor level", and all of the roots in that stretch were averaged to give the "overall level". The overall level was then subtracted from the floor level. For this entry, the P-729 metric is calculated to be -0.14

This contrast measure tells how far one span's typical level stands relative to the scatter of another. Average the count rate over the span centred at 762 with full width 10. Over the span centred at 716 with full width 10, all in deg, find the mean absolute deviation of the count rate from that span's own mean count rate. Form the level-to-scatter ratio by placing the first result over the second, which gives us 11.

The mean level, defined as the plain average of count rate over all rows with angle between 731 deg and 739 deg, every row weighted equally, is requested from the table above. 4.4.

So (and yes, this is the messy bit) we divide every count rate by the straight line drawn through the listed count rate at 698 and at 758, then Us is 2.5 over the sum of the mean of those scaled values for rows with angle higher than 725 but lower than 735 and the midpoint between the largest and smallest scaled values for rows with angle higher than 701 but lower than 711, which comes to 1.13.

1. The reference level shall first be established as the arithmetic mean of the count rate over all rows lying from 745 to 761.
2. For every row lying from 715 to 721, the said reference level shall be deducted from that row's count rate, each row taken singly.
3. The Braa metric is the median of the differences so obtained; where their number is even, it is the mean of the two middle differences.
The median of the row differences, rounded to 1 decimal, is -0.3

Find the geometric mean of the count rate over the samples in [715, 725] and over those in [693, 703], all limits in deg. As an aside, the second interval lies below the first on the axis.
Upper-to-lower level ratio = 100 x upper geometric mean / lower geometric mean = 105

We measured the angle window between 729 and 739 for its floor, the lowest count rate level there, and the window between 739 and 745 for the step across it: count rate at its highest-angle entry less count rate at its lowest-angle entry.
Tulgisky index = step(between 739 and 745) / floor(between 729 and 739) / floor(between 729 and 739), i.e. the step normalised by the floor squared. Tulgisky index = -0.02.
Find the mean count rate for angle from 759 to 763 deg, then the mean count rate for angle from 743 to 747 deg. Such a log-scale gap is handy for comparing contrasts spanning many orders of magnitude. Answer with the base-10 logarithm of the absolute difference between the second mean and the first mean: 0.00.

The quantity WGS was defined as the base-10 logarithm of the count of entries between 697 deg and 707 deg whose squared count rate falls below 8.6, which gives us 0.60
